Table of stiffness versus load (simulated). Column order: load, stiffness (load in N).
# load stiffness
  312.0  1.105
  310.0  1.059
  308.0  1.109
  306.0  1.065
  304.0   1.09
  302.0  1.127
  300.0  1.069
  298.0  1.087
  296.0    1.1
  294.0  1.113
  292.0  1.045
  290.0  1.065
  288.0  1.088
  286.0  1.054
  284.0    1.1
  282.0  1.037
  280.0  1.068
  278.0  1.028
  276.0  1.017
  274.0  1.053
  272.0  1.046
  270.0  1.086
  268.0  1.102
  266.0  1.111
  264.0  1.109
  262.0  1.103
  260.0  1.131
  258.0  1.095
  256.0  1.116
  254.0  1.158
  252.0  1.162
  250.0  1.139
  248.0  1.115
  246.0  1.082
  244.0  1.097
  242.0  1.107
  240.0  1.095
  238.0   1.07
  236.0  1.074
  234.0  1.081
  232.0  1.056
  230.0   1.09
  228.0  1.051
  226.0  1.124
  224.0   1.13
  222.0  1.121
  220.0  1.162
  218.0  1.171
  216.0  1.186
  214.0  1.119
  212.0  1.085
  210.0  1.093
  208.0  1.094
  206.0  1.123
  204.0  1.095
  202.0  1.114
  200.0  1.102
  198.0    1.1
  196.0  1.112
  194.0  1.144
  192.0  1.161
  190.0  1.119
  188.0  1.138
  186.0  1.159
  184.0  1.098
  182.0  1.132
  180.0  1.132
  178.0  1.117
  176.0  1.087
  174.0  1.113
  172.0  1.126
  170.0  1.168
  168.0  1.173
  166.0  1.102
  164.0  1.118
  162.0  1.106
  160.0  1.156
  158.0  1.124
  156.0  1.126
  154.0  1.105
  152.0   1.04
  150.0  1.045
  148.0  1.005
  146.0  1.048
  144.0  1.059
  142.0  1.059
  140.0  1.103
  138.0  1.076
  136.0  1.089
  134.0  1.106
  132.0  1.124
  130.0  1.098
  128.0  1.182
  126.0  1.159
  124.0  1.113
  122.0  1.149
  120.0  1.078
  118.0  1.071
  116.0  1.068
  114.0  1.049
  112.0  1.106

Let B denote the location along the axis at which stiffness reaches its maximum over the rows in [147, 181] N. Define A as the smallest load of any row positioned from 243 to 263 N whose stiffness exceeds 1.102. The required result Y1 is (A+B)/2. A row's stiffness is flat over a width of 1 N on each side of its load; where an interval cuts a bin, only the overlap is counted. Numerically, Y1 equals 208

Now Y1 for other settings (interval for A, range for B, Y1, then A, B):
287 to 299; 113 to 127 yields 210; 294.0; 126.0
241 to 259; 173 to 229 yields 229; 242.0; 216.0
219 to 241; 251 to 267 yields 236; 220.0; 252.0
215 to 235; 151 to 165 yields 188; 216.0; 160.0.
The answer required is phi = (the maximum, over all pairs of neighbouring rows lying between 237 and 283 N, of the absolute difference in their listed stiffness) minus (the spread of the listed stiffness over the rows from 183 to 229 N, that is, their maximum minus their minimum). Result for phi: -0.09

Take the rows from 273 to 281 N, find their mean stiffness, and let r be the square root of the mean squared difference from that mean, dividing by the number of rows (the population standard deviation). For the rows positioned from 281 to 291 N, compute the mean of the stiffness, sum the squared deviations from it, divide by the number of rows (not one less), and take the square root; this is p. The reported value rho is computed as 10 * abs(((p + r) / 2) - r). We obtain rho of 0.01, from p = 0.023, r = 0.020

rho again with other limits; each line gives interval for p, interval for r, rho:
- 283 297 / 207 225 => 0.05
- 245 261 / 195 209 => 0.08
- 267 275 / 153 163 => 0.02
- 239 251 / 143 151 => 0.01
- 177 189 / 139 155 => 0.06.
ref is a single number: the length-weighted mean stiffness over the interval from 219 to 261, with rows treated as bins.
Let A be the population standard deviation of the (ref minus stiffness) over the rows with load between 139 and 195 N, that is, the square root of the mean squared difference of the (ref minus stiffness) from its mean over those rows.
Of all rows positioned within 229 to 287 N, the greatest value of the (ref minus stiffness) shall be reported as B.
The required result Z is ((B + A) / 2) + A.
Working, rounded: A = 0.042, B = 0.090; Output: 0.108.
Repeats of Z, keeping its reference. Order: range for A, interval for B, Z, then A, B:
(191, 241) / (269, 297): 0.097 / 0.034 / 0.090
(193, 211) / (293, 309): 0.045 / 0.016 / 0.042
